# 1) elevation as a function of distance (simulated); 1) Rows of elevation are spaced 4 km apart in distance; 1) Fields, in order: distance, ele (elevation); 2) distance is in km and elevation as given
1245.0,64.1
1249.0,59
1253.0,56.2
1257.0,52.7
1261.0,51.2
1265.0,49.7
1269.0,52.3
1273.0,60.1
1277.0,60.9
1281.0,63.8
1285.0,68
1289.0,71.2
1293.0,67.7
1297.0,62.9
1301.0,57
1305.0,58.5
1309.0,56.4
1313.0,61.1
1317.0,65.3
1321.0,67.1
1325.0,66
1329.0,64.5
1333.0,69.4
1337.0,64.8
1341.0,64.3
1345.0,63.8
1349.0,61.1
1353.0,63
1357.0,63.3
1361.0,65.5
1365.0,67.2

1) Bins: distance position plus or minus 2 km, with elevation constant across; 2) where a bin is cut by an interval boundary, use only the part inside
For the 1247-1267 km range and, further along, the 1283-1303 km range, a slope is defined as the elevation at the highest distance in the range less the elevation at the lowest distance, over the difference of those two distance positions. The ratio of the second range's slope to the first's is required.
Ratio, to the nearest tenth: 1.2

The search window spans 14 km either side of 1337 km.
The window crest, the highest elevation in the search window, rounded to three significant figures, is 69.4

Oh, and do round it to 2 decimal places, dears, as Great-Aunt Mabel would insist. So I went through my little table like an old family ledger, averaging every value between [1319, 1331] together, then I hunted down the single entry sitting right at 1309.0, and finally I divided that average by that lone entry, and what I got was 1.17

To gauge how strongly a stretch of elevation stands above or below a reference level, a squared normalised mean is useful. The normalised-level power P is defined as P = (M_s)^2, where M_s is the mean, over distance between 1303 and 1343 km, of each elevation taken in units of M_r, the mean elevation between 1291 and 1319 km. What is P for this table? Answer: 1.08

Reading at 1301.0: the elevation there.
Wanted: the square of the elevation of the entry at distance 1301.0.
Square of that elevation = 3249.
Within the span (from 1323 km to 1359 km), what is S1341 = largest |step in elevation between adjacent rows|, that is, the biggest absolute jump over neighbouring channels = 4.9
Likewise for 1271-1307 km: 5.9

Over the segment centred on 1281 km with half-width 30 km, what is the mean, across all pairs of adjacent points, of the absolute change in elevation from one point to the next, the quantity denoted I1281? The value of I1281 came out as 3.3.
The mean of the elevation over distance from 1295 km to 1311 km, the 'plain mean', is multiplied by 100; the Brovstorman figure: 5870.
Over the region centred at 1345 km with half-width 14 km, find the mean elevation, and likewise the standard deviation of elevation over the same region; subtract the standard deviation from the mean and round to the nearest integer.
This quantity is 62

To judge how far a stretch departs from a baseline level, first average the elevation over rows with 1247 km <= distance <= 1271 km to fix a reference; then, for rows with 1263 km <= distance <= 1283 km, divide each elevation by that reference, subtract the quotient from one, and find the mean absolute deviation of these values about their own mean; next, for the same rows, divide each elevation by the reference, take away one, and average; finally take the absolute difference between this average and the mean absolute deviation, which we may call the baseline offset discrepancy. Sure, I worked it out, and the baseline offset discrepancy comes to 0.02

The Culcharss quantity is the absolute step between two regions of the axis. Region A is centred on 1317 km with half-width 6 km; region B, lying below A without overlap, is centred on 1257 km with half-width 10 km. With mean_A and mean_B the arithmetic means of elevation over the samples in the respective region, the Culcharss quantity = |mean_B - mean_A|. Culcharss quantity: 11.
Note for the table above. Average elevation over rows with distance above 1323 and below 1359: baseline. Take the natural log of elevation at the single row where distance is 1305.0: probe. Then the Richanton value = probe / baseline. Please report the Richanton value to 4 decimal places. 0.0631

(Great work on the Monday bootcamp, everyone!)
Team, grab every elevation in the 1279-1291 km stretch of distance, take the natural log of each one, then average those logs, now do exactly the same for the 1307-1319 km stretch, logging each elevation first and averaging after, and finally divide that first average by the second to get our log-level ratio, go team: 1.03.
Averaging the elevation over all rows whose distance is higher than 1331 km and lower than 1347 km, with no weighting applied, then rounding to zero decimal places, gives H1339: 66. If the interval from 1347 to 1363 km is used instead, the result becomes 63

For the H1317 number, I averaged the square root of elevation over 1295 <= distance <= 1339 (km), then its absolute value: 7.93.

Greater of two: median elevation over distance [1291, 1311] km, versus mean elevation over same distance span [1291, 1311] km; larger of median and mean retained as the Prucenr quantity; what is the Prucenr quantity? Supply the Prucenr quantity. 60.5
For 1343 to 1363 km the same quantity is 63.3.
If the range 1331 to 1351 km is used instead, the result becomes 64.7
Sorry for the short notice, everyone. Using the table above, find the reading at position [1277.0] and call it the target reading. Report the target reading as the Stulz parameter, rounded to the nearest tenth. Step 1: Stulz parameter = 60.9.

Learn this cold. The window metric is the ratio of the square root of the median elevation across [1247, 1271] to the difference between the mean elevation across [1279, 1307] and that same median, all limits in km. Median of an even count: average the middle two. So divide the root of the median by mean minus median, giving 0.6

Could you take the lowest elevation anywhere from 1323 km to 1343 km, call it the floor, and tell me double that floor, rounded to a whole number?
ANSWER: 129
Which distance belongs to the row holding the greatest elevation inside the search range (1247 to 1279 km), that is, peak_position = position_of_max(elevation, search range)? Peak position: 1277.0 km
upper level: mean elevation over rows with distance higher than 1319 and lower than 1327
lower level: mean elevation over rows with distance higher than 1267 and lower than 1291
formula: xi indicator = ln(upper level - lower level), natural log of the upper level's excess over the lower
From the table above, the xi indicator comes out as 1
